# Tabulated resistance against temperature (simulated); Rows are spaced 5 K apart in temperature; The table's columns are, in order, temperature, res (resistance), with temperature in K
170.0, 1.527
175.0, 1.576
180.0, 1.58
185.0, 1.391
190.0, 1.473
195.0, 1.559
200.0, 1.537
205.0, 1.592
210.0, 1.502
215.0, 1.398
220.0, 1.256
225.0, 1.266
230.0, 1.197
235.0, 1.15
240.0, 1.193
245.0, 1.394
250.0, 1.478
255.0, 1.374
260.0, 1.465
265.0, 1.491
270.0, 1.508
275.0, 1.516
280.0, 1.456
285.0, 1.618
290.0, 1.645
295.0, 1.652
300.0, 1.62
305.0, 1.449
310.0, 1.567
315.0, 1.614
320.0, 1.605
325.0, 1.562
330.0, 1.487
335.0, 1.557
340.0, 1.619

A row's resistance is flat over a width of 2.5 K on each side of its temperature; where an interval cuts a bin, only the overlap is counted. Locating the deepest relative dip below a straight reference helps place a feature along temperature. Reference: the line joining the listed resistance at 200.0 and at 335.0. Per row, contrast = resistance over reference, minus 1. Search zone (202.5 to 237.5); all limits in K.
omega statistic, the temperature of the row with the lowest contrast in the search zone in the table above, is 235.0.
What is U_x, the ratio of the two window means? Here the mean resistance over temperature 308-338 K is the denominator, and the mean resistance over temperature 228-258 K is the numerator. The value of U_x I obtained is 0.83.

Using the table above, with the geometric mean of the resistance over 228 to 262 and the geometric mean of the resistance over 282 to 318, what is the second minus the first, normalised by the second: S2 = 0.17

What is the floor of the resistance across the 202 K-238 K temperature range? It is 1.15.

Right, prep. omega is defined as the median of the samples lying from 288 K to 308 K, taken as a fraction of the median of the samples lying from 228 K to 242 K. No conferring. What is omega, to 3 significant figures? 1.37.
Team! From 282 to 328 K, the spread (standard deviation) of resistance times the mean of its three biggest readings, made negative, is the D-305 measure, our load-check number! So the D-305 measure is -0.10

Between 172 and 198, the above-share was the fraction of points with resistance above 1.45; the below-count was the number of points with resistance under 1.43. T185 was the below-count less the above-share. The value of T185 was 0.2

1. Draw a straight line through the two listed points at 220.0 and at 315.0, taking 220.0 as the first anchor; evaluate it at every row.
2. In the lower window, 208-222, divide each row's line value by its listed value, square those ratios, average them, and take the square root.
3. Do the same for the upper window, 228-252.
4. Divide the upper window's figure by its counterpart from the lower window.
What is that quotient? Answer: 1.16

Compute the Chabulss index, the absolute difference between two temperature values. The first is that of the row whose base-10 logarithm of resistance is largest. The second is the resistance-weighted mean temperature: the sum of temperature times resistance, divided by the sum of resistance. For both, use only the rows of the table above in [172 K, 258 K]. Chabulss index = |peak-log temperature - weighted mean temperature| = 8.5 K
